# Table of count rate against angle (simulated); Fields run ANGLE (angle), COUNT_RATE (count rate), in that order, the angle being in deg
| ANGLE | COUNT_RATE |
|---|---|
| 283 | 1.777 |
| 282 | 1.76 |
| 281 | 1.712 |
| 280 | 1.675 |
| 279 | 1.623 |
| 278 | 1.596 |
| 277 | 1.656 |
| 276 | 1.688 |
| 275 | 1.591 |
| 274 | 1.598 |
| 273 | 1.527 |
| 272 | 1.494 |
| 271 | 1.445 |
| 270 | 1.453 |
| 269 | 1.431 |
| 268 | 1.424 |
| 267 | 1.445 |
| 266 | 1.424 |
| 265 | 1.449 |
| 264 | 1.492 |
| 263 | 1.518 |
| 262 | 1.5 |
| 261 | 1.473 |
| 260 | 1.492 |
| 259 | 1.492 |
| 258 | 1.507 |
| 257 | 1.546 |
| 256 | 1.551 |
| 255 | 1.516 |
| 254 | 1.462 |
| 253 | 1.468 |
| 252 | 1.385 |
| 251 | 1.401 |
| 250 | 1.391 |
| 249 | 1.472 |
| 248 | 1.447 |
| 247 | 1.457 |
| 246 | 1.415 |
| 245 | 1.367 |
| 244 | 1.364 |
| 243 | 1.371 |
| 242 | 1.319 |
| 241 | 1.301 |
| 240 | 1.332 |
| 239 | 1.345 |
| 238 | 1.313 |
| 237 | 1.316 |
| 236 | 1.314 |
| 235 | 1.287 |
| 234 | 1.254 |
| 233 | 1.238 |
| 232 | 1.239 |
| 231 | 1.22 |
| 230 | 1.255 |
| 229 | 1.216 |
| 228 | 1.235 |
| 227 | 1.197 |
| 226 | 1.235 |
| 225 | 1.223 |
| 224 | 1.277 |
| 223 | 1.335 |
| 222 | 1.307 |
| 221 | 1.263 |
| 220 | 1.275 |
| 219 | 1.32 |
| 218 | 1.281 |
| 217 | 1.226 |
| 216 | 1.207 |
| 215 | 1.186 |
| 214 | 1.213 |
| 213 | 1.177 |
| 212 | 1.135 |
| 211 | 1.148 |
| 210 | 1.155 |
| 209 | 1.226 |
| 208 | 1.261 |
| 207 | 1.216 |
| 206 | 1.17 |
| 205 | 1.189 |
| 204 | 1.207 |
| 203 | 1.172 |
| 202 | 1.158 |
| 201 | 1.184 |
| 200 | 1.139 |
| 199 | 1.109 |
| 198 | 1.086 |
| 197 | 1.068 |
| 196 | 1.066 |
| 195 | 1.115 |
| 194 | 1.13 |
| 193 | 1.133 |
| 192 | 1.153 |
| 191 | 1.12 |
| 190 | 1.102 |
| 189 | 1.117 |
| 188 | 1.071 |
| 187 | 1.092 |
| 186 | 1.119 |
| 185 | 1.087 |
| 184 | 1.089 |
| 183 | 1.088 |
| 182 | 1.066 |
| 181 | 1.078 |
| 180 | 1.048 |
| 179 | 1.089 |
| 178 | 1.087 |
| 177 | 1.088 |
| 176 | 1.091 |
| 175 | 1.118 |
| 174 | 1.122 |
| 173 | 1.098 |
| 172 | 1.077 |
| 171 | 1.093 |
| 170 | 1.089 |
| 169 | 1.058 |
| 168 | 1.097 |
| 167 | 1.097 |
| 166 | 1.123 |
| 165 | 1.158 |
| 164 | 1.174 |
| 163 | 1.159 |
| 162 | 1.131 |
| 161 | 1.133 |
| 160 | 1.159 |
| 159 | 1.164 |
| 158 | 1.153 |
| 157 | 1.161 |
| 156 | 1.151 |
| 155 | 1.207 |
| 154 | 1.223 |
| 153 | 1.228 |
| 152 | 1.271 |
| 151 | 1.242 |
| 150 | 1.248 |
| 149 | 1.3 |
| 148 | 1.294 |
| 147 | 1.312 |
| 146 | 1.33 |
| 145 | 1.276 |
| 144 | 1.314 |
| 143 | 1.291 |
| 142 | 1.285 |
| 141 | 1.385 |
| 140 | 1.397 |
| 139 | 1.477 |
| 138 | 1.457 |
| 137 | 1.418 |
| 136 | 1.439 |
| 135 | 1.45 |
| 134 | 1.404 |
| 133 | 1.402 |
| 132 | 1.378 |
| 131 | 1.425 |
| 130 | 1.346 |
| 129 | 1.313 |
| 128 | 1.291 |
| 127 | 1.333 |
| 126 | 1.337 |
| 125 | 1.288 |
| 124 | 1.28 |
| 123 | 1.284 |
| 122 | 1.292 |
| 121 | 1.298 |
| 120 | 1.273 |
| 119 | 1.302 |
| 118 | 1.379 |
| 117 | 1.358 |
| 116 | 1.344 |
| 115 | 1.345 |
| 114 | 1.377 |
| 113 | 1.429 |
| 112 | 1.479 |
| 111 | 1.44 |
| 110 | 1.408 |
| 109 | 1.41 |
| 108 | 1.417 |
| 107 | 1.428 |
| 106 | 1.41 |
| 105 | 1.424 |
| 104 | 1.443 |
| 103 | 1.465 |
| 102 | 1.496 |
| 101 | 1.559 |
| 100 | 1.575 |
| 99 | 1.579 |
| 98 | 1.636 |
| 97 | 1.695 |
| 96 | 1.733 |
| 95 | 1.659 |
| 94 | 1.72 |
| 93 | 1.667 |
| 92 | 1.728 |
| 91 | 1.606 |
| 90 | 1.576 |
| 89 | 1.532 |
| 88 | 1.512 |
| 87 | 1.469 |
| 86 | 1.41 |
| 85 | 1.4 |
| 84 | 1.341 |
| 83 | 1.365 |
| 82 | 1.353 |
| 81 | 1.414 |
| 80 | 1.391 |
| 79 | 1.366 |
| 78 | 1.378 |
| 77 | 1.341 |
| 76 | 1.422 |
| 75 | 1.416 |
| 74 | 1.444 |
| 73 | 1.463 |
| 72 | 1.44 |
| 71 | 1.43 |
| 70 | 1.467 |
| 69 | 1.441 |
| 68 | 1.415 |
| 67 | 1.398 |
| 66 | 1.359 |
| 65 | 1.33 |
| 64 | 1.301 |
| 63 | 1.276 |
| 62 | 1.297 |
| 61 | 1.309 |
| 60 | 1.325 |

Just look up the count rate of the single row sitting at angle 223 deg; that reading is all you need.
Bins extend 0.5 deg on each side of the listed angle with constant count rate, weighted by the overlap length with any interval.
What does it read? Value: 1.335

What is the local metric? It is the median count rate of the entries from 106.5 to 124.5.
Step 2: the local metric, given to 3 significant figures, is 1.37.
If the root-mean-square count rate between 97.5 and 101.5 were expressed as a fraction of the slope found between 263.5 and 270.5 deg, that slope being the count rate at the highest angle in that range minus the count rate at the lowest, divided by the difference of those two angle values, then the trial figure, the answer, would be -244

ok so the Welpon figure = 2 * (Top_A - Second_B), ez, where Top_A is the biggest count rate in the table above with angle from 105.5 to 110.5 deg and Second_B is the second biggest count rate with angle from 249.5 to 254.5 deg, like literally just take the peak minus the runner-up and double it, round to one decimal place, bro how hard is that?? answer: -0.1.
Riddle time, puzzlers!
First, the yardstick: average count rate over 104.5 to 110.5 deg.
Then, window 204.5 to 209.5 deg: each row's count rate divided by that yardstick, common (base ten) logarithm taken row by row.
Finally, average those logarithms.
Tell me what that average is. -0.068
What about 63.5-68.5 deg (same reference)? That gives -0.018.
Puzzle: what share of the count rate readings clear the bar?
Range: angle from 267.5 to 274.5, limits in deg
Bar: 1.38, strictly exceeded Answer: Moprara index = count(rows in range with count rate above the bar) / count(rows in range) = 1.0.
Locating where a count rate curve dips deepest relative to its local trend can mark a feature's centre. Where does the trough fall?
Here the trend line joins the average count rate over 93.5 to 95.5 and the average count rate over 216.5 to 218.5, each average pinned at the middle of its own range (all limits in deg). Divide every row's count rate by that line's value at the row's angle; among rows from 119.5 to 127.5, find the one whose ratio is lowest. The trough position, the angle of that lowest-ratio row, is 120 deg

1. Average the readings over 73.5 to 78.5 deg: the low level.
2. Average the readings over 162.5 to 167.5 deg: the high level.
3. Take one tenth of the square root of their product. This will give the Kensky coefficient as 0.126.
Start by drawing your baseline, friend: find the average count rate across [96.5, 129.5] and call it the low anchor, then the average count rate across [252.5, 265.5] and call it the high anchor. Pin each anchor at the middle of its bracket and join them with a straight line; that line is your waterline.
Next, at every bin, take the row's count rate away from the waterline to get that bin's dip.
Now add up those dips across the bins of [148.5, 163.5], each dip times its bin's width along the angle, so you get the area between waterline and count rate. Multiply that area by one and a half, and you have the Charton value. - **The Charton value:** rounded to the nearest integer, 5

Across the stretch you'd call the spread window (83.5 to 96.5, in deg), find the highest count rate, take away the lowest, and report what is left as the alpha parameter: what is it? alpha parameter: 0.392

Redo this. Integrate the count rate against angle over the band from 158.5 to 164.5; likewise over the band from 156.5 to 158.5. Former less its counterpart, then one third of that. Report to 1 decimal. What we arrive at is 1.5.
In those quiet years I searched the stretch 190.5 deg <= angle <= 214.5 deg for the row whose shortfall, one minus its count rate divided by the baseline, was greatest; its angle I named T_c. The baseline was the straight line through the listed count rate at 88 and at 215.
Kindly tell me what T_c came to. 196 deg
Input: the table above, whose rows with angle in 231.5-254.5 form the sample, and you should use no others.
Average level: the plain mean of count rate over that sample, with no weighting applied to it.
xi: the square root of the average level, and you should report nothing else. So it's 1.17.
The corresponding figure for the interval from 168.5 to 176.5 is 1.05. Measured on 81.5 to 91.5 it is 1.21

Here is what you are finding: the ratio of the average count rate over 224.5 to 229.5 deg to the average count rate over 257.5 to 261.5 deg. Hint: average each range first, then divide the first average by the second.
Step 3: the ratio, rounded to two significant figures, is 0.82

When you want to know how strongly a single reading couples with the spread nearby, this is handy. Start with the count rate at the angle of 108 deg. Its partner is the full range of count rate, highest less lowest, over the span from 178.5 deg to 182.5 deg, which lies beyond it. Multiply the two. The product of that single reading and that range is 0.058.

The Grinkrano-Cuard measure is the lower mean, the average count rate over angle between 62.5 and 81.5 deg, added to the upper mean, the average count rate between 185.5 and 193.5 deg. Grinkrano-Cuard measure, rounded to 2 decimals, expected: 2.51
